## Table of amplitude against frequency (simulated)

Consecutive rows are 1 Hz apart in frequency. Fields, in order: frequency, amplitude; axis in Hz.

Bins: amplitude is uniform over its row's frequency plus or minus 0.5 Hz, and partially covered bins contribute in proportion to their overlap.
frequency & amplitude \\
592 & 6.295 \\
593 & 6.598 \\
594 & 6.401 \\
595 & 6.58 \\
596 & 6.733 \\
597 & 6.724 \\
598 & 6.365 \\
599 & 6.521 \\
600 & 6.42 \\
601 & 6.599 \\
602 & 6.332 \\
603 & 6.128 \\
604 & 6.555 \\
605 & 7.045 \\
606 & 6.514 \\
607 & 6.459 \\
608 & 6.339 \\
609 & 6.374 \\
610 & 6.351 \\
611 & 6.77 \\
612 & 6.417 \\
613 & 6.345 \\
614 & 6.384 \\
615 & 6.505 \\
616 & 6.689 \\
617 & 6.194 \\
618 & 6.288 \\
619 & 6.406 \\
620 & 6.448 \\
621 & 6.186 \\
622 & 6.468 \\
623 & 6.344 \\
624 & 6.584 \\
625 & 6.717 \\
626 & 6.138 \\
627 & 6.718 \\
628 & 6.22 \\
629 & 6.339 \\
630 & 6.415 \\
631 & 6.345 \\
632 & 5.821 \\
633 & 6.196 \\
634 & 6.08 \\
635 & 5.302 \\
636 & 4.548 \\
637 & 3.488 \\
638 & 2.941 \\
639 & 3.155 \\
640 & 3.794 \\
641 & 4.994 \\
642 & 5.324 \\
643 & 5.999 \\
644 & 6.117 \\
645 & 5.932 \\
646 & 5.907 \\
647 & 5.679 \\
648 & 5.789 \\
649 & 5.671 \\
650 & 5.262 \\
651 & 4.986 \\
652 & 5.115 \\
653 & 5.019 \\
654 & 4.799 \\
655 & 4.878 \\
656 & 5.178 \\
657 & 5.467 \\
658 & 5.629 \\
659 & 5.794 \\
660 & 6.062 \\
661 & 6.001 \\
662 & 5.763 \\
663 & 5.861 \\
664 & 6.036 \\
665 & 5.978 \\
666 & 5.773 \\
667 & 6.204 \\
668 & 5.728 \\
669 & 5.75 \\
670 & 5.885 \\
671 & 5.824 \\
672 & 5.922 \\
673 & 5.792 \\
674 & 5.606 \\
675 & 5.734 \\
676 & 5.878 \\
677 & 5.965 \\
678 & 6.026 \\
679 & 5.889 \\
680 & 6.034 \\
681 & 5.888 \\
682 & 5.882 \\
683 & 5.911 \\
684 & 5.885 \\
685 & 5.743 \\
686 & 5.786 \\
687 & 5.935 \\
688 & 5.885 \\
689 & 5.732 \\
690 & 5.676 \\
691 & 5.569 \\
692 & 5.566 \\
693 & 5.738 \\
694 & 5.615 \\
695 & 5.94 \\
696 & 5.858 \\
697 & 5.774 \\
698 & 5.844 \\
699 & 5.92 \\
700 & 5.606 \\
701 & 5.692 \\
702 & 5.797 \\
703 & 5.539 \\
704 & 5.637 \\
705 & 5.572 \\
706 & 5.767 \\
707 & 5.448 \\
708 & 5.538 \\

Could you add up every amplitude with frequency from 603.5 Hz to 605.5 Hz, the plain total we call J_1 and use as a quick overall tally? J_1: 14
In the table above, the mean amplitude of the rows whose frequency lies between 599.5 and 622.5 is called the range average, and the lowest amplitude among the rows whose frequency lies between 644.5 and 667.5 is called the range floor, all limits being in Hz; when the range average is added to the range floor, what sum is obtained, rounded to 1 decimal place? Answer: 11.2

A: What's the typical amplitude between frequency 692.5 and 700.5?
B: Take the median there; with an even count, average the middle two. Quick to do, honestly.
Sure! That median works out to 5.8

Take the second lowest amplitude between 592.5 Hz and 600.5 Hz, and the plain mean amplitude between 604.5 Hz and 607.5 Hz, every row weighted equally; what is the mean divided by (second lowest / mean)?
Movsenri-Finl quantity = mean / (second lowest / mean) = 7.0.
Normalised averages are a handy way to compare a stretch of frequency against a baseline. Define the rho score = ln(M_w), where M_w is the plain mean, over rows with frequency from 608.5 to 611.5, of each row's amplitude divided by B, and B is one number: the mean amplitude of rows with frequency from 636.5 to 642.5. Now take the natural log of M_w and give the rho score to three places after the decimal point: 0.498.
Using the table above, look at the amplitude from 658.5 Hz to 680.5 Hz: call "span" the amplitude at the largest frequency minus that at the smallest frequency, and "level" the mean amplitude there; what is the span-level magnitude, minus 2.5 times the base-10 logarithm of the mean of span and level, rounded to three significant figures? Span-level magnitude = -1.22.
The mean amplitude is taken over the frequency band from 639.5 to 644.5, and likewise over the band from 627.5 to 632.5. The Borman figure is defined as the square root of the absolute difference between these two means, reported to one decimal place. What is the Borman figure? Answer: 1.0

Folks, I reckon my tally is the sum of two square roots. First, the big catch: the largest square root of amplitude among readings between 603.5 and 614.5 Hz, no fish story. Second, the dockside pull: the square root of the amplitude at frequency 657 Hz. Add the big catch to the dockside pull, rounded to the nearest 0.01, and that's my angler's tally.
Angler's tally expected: 4.99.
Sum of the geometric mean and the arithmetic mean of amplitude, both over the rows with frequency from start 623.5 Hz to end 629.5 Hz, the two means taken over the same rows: 12.9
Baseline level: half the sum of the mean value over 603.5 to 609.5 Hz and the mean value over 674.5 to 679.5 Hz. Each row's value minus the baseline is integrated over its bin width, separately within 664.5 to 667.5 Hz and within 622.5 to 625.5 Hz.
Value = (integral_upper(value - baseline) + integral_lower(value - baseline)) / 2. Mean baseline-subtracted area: 0.1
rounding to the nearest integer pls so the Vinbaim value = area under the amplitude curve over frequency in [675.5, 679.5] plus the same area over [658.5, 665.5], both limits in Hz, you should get 65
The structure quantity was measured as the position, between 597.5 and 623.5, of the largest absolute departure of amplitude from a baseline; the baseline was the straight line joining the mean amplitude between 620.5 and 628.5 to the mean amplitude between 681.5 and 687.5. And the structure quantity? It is 603 Hz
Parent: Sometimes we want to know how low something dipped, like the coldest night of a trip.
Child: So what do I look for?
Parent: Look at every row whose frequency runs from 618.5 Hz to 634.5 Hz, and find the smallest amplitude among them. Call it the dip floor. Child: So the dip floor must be 5.821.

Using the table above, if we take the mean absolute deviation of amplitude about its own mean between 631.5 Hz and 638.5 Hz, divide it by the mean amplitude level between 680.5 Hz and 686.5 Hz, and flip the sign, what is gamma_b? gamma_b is -0.18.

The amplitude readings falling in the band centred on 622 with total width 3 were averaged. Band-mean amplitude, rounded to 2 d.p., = 6.33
